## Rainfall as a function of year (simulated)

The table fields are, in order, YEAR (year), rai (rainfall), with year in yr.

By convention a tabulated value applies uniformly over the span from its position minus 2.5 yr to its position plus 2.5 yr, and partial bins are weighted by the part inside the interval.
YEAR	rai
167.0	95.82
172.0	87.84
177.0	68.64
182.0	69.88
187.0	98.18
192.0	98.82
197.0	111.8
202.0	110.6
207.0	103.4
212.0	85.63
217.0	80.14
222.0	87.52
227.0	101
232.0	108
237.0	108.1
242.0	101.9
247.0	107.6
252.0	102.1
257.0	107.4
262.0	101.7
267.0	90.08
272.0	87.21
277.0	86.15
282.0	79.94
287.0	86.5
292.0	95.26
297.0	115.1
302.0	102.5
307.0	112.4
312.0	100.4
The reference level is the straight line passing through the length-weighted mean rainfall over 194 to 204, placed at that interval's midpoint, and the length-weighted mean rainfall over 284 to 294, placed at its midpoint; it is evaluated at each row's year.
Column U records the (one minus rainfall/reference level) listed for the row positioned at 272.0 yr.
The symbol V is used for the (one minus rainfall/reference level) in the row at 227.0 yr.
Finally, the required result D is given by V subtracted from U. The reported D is 0.04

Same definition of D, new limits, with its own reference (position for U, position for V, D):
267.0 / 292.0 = 0.12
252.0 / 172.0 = -0.28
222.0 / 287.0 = 0.12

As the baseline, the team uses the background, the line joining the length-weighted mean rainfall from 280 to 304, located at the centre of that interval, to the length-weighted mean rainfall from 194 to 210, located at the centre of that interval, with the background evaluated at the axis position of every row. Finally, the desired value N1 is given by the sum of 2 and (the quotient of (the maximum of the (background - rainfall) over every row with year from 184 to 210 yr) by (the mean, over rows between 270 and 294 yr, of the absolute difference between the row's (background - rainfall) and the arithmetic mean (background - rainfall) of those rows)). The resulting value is 5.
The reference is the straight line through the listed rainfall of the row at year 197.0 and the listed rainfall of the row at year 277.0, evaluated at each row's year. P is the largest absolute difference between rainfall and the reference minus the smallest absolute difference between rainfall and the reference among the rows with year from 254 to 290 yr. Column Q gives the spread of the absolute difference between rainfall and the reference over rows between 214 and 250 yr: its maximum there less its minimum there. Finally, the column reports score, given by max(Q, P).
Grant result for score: 24.1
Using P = 15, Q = 24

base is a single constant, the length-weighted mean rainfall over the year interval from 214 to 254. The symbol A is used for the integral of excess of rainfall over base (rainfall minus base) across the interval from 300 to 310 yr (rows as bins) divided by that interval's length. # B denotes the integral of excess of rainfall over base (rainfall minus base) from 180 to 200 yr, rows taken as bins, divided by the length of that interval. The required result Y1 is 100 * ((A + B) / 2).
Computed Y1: 218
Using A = 8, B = -4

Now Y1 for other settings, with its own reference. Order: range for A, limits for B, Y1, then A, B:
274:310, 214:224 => -910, -3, -16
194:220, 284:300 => -105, -1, -1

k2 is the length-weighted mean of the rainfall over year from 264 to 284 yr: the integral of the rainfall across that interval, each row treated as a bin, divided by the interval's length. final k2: 86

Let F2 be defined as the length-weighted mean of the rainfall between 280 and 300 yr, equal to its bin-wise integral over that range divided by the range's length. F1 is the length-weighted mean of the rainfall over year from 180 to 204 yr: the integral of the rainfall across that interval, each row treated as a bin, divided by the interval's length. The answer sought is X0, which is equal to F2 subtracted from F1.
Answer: 3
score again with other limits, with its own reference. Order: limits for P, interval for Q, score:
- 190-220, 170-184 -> 25.2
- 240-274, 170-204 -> 49.6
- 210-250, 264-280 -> 24.1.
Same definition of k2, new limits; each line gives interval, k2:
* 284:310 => 102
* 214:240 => 97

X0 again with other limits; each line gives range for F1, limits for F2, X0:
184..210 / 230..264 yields -2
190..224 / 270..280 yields 11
